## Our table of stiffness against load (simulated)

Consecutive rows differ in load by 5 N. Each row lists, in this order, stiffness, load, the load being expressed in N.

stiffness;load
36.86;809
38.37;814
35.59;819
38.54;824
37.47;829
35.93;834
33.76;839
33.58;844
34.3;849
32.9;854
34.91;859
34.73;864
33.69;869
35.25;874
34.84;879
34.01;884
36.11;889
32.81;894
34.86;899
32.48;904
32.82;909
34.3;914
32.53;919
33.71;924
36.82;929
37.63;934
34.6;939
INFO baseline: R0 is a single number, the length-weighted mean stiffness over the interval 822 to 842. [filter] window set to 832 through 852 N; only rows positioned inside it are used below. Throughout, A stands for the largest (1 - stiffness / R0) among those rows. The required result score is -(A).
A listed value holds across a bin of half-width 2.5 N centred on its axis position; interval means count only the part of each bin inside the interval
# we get -0.075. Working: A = 0.075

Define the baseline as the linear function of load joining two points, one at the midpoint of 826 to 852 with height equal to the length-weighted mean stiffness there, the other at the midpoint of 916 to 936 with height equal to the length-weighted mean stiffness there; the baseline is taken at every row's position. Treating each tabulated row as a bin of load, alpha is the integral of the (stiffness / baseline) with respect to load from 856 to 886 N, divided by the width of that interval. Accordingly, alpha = 0.99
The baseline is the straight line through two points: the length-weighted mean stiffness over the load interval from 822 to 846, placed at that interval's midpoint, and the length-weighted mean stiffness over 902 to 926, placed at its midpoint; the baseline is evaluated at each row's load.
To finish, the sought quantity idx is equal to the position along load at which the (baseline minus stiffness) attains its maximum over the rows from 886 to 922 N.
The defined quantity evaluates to 894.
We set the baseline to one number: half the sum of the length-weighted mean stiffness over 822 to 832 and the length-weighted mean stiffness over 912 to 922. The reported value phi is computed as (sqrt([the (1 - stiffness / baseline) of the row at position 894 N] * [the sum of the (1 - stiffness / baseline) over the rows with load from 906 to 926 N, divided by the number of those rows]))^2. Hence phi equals 0.0051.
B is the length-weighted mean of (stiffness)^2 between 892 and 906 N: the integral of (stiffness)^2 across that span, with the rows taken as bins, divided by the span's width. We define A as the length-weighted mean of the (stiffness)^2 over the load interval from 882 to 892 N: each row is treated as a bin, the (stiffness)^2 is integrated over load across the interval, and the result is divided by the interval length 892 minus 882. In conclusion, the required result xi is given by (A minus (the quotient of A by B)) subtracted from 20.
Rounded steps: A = 1226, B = 1119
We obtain -1205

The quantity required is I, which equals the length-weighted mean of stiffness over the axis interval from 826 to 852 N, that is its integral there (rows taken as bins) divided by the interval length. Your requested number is 35.0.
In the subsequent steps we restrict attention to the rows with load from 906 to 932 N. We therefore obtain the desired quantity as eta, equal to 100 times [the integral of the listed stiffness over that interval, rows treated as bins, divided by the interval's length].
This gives 3408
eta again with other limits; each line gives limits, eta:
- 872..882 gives 3498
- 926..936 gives 3703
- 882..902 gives 3441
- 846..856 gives 3363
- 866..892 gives 3474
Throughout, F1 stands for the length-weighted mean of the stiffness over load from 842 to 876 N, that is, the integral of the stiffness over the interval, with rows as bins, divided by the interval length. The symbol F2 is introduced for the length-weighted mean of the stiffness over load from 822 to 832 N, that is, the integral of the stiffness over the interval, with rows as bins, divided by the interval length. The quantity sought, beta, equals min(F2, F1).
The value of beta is 34.2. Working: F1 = 34.2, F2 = 37.9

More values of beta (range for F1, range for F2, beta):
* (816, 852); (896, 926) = 33.4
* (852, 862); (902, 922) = 33.1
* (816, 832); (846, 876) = 34.3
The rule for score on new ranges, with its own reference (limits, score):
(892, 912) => -0.105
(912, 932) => -0.104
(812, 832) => -0.020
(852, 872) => -0.094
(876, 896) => -0.096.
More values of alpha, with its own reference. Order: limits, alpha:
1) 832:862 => 0.98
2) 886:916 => 0.97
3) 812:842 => 1.04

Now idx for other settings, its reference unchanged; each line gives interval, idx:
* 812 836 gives 819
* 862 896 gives 894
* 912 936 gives 919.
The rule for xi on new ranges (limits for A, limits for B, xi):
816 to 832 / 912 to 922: -1364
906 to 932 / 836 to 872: -1143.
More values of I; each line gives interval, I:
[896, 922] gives 33.4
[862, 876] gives 34.5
